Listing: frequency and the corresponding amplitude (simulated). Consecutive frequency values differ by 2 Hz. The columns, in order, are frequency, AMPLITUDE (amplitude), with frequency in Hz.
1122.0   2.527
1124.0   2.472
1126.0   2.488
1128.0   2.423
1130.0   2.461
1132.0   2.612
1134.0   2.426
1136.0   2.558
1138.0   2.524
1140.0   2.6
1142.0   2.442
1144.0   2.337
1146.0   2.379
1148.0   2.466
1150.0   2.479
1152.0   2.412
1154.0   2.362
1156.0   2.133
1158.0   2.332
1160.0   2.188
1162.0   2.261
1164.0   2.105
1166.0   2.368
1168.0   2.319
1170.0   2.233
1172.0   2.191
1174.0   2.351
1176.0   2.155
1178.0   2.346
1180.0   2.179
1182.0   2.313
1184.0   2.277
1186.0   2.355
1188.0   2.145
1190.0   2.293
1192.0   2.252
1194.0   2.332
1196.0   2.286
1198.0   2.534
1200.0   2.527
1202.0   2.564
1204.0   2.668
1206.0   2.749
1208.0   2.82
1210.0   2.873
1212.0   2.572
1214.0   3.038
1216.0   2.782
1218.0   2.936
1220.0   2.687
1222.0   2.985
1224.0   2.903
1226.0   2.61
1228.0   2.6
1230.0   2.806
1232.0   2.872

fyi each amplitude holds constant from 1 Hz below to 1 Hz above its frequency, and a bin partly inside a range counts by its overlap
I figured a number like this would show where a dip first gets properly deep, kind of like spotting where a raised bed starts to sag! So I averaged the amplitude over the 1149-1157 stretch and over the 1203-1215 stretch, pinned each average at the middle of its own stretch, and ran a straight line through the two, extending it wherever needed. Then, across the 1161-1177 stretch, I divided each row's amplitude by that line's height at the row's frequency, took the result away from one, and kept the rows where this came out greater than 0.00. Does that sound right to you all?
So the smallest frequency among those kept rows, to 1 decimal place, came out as 1162.0 Hz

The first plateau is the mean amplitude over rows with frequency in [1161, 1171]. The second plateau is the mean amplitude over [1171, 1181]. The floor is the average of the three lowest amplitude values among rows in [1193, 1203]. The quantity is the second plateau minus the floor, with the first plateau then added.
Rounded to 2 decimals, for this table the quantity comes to 2.12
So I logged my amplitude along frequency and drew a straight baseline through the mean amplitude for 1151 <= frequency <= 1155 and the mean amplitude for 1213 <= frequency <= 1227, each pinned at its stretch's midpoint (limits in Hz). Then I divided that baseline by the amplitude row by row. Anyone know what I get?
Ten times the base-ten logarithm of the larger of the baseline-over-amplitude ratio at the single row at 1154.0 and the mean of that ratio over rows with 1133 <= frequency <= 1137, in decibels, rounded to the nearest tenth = 0.1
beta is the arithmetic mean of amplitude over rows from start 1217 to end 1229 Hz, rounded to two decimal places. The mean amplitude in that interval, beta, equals 2.79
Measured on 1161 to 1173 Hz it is 2.25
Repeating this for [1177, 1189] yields 2.27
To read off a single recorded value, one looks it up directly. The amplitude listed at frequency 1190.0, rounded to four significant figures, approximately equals 2.293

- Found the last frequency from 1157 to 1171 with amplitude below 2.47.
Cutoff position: 1170.0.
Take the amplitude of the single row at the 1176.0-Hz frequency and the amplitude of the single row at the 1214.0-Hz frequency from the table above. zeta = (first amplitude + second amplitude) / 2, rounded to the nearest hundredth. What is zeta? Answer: 2.60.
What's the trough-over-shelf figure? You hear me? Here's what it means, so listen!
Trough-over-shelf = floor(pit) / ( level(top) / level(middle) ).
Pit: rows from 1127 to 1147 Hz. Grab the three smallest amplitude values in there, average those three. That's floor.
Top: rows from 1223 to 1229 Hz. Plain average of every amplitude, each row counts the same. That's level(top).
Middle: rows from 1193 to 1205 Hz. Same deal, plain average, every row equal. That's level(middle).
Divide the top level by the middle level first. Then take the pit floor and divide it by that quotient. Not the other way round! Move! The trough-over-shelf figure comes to 2.2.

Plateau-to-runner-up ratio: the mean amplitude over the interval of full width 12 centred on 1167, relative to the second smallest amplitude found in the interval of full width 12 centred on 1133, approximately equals 0.93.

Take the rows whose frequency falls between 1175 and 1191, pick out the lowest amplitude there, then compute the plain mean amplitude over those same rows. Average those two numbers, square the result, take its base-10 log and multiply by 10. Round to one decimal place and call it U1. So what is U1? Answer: 6.9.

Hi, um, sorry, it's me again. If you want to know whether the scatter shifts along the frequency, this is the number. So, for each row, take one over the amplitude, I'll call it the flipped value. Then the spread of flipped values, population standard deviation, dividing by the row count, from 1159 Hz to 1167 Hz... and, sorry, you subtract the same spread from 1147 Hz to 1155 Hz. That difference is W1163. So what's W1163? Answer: 0.011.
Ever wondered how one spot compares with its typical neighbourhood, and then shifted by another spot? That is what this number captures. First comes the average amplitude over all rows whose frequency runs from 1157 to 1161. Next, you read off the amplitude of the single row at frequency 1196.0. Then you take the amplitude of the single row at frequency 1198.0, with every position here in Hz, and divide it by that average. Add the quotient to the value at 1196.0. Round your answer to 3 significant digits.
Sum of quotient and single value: 3.41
